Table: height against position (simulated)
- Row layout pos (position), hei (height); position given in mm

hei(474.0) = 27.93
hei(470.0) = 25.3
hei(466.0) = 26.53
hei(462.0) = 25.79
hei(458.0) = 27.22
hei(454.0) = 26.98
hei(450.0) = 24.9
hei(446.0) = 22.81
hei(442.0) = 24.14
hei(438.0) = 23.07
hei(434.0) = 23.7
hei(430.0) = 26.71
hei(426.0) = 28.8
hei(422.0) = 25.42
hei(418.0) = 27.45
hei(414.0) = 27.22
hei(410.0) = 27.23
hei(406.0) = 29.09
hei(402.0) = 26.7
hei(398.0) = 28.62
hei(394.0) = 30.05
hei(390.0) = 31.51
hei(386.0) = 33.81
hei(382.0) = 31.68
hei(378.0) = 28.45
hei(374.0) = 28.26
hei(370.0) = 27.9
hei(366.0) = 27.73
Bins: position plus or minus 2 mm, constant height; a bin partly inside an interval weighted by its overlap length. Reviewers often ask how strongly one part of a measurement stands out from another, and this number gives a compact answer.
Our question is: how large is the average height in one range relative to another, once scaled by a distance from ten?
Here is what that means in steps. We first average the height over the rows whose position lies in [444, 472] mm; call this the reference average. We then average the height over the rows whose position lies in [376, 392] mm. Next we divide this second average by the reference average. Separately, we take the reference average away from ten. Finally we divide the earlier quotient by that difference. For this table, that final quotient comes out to -0.0782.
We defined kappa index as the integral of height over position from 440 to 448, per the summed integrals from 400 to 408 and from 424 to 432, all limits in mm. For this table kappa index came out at 0.422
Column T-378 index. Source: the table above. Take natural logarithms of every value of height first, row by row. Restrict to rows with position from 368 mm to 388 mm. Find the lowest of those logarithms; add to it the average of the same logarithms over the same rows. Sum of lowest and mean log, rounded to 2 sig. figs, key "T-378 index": 6.7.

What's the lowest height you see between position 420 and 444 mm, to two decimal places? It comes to 23.07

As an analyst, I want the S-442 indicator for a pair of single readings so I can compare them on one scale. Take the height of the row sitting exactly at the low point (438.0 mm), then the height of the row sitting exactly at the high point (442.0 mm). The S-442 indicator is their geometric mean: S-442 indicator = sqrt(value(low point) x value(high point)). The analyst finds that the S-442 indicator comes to 24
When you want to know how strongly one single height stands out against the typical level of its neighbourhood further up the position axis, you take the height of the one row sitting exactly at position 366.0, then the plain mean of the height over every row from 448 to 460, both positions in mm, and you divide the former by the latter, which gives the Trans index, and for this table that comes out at 1.05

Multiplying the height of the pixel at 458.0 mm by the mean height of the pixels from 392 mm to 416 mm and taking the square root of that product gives 27.7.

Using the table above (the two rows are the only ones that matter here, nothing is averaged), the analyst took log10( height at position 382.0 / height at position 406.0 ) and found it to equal 0.037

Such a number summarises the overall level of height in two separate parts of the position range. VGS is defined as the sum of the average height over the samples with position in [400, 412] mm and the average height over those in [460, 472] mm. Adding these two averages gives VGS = 53.5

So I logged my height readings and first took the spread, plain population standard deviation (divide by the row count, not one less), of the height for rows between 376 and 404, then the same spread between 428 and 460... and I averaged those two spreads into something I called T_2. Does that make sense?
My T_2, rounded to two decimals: 1.96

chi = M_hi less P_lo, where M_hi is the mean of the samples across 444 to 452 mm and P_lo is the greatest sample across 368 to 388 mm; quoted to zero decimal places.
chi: -10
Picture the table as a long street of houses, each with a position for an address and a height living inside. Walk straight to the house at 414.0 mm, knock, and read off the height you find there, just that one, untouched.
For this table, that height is 27.22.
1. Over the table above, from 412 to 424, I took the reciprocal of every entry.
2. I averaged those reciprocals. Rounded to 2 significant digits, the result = 0.038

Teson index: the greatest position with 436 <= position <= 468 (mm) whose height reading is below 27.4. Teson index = 466.0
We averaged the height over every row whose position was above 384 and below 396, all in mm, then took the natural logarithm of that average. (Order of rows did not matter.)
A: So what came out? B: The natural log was 3.46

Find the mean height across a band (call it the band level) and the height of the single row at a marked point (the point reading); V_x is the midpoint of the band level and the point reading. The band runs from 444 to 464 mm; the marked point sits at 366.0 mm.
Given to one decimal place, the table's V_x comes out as 26.6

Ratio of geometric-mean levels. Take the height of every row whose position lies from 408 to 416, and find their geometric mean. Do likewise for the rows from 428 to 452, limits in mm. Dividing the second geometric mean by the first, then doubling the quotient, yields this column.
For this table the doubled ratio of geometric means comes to 1.78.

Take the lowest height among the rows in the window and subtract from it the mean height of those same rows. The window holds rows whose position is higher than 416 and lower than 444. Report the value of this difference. -2.5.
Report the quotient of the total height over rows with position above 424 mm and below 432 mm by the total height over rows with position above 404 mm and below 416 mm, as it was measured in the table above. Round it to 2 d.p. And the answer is 0.66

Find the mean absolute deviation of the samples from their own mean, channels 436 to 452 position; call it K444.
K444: 0.79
